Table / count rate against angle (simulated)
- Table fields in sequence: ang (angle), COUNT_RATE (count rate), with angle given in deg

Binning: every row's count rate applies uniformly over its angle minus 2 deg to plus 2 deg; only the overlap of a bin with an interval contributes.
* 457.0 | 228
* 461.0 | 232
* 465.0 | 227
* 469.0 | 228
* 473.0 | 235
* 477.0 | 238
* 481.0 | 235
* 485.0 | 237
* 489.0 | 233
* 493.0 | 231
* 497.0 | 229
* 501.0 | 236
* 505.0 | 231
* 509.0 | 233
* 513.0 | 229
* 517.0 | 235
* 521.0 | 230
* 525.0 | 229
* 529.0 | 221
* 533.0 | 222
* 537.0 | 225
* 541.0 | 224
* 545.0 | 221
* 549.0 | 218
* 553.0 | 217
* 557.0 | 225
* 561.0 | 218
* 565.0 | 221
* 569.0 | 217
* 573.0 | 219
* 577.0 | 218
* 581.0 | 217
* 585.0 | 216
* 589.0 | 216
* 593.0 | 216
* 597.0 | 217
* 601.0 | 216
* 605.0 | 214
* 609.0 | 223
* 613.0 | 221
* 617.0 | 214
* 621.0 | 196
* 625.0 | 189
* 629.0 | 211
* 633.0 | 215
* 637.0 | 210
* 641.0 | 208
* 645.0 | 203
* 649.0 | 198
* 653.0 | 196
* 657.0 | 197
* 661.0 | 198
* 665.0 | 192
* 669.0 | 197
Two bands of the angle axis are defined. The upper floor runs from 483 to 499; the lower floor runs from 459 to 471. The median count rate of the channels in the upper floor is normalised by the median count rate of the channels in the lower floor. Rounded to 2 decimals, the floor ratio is 1.02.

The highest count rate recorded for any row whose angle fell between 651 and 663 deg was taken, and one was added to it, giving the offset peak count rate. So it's 199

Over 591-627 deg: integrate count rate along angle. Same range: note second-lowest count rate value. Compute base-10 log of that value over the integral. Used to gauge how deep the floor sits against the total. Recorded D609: -1.59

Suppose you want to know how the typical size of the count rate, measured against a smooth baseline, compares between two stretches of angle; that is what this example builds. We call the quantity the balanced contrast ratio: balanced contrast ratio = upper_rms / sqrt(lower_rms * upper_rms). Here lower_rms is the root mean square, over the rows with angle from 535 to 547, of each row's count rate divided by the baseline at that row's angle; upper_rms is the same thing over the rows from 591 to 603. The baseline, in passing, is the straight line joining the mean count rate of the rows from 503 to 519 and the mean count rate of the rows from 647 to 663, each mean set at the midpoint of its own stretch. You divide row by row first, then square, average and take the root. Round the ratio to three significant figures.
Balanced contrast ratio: 1.02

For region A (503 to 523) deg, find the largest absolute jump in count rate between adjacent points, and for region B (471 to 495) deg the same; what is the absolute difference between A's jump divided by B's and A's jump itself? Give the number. 4.5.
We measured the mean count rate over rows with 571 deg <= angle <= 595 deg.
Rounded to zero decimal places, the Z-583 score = 217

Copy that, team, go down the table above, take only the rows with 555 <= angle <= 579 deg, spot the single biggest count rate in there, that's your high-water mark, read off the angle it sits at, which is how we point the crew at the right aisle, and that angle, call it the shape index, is 557.0 deg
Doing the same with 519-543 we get 521.0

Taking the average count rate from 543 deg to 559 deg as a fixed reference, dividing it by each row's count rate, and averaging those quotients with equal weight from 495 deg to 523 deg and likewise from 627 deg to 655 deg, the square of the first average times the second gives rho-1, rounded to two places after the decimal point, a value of 0.97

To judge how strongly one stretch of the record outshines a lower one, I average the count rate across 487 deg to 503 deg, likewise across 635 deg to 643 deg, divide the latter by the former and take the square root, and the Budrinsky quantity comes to 0.949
